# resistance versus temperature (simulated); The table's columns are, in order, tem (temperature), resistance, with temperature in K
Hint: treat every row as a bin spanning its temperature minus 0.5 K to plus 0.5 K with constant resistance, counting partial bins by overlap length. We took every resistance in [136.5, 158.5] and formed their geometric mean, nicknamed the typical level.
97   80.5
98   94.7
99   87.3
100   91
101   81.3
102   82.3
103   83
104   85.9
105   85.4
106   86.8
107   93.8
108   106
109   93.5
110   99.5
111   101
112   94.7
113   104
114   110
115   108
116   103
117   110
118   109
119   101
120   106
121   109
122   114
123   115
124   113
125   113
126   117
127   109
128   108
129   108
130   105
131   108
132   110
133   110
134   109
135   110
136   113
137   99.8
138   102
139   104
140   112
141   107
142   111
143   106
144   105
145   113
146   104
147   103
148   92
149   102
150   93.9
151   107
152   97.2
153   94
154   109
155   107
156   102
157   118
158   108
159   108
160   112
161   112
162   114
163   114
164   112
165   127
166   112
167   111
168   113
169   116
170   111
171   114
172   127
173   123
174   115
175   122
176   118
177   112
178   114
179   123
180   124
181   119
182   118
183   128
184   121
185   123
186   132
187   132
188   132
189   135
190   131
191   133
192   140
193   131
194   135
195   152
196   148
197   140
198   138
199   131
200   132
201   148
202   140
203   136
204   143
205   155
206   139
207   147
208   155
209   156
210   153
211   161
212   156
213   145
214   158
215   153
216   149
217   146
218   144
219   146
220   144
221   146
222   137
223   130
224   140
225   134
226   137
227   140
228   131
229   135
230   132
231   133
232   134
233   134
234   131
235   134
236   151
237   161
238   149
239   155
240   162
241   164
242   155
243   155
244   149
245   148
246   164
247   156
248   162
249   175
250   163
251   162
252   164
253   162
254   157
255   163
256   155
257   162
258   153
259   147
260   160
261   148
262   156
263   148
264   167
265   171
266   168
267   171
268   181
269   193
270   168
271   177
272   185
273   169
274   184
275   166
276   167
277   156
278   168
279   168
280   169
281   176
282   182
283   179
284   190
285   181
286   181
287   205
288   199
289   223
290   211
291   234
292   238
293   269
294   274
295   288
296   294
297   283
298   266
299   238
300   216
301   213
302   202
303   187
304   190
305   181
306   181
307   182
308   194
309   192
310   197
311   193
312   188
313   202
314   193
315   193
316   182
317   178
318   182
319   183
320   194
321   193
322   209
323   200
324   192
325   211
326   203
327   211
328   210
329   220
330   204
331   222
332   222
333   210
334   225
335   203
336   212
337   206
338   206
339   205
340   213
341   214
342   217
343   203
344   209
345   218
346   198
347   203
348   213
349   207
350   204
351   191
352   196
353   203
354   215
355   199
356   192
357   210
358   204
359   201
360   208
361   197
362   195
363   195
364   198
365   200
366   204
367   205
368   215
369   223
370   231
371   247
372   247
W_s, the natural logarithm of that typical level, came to 4.6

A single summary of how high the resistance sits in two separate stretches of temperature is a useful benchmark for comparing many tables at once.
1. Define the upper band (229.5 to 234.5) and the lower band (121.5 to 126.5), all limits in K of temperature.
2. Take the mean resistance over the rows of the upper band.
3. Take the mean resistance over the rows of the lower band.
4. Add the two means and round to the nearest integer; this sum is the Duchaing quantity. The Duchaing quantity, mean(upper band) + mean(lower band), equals 247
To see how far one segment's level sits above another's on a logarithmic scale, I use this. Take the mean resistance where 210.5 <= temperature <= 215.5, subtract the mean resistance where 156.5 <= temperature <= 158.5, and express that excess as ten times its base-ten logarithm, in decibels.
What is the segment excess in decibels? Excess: 16.2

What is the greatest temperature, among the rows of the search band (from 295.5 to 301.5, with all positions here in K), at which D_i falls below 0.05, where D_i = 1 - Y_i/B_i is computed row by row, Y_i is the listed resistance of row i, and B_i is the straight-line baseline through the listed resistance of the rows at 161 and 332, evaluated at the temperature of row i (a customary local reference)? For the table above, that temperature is 301 K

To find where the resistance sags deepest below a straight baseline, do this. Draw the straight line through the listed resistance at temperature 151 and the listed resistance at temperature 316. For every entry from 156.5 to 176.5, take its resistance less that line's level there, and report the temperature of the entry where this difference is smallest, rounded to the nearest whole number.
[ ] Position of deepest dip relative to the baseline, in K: 170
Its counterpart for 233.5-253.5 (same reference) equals 234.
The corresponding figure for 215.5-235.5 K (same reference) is 234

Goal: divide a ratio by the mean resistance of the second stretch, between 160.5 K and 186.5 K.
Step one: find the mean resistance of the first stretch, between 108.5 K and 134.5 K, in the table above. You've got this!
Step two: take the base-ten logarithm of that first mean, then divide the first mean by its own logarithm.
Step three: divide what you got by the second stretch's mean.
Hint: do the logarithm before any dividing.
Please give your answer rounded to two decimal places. 0.45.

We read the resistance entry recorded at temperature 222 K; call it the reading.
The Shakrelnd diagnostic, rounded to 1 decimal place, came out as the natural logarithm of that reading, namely 4.9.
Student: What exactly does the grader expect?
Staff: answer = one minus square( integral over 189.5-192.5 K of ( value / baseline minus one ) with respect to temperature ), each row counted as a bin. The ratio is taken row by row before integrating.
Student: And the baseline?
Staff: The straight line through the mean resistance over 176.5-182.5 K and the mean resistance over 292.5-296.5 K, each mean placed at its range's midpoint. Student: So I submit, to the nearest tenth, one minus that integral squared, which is 1.0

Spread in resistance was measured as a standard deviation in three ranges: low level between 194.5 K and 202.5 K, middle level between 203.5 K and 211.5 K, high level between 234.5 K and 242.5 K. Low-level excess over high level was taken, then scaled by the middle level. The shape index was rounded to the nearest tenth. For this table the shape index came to -0.3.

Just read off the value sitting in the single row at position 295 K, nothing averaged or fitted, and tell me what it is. 288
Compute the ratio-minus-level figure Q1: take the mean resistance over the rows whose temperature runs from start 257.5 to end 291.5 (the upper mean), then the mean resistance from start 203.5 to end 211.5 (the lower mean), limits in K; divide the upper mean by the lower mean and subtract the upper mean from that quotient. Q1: -175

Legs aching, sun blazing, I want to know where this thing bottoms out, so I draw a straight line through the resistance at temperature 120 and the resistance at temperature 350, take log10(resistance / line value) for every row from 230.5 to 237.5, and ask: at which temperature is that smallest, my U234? 234 K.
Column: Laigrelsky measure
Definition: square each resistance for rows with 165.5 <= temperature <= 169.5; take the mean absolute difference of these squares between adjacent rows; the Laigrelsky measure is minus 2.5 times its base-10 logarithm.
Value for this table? -6.6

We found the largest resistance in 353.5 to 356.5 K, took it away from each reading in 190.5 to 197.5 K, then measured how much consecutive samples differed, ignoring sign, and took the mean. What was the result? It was 8.2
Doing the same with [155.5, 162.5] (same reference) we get 5.3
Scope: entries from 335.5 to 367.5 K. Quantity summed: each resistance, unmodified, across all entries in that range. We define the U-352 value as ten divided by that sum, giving 0.002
